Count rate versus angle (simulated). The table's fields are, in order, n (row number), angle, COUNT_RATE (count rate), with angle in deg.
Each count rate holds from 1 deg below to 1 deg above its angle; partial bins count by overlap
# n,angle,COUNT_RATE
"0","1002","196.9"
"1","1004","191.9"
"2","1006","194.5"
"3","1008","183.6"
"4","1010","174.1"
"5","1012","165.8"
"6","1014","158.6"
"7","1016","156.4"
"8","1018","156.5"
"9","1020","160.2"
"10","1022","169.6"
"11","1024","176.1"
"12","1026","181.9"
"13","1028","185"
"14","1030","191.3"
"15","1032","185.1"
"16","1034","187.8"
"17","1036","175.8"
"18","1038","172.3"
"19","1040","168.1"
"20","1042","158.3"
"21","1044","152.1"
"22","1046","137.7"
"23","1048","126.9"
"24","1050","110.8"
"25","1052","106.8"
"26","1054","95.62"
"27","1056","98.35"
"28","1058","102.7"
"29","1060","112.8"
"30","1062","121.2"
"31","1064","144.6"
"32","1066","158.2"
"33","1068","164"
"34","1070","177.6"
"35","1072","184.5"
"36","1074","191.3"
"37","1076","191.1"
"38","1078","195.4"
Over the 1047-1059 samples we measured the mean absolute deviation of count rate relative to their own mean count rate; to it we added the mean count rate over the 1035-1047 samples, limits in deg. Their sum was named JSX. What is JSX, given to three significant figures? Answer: 169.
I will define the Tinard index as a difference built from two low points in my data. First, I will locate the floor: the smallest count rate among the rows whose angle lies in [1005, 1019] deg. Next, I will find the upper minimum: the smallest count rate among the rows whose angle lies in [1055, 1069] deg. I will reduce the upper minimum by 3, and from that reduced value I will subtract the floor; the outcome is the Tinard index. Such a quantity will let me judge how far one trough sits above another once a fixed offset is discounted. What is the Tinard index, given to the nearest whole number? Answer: -61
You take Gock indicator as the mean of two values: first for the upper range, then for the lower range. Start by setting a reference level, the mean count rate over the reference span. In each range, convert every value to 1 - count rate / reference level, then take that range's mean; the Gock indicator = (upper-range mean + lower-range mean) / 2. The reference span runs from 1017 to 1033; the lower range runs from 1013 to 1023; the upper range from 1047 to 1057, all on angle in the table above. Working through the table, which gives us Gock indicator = 0.24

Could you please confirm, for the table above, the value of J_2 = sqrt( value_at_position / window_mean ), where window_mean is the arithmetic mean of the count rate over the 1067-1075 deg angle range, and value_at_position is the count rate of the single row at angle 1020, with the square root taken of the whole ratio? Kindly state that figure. 0.95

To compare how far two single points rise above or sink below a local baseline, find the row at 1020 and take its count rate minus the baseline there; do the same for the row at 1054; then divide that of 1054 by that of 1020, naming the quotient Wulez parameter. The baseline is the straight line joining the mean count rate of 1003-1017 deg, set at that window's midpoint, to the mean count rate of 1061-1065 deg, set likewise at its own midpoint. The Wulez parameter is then 6.5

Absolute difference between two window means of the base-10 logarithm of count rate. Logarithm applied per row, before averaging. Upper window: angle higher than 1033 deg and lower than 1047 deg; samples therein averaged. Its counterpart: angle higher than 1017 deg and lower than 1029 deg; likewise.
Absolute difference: 0.019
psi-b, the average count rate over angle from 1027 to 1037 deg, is 185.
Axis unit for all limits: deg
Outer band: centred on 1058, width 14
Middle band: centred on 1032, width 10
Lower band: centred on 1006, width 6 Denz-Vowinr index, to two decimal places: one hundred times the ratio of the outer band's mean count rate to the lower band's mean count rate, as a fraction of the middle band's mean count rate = 0.32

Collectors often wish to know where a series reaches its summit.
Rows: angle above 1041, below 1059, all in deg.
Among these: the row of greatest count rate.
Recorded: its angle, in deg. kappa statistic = 1042 deg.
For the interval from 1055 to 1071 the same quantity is 1070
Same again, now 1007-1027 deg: 1008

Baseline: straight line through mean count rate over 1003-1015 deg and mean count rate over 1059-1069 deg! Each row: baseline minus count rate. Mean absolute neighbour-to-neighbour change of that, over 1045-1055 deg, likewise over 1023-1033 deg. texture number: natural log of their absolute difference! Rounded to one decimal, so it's 1.1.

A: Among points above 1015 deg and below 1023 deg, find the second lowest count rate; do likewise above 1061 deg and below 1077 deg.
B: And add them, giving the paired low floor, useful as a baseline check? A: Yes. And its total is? 301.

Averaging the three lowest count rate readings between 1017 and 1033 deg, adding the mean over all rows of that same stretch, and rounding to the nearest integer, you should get 338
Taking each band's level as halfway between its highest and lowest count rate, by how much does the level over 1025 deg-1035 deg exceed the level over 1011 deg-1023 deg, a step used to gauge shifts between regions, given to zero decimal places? 24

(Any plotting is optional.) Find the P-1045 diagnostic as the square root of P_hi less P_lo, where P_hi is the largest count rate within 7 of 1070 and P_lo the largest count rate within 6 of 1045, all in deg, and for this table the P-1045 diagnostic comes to 4.8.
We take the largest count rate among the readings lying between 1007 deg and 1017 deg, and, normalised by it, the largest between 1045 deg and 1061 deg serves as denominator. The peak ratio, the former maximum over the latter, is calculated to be 1.3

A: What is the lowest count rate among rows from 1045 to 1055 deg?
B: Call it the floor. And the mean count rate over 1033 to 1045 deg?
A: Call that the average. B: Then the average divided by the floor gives 1.77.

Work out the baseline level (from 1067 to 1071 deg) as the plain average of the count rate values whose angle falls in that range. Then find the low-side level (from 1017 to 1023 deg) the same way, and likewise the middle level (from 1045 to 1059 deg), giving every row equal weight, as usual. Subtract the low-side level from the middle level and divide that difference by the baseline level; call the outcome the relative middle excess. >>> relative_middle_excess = -0.30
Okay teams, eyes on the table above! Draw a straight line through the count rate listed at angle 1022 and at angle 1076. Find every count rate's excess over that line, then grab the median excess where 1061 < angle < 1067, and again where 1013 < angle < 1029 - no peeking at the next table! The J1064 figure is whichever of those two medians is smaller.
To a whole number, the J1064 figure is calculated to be -42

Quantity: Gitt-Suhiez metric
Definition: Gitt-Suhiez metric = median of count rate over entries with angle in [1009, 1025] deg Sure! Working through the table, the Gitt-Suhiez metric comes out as 163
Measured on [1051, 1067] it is 110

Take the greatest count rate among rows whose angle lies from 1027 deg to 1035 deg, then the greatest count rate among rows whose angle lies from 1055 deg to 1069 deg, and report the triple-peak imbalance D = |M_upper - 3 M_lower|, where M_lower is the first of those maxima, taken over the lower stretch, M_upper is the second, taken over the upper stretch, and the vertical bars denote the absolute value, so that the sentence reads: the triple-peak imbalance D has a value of 410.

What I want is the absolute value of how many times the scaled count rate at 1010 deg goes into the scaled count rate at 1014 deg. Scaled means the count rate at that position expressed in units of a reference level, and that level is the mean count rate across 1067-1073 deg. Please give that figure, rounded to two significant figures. 0.91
